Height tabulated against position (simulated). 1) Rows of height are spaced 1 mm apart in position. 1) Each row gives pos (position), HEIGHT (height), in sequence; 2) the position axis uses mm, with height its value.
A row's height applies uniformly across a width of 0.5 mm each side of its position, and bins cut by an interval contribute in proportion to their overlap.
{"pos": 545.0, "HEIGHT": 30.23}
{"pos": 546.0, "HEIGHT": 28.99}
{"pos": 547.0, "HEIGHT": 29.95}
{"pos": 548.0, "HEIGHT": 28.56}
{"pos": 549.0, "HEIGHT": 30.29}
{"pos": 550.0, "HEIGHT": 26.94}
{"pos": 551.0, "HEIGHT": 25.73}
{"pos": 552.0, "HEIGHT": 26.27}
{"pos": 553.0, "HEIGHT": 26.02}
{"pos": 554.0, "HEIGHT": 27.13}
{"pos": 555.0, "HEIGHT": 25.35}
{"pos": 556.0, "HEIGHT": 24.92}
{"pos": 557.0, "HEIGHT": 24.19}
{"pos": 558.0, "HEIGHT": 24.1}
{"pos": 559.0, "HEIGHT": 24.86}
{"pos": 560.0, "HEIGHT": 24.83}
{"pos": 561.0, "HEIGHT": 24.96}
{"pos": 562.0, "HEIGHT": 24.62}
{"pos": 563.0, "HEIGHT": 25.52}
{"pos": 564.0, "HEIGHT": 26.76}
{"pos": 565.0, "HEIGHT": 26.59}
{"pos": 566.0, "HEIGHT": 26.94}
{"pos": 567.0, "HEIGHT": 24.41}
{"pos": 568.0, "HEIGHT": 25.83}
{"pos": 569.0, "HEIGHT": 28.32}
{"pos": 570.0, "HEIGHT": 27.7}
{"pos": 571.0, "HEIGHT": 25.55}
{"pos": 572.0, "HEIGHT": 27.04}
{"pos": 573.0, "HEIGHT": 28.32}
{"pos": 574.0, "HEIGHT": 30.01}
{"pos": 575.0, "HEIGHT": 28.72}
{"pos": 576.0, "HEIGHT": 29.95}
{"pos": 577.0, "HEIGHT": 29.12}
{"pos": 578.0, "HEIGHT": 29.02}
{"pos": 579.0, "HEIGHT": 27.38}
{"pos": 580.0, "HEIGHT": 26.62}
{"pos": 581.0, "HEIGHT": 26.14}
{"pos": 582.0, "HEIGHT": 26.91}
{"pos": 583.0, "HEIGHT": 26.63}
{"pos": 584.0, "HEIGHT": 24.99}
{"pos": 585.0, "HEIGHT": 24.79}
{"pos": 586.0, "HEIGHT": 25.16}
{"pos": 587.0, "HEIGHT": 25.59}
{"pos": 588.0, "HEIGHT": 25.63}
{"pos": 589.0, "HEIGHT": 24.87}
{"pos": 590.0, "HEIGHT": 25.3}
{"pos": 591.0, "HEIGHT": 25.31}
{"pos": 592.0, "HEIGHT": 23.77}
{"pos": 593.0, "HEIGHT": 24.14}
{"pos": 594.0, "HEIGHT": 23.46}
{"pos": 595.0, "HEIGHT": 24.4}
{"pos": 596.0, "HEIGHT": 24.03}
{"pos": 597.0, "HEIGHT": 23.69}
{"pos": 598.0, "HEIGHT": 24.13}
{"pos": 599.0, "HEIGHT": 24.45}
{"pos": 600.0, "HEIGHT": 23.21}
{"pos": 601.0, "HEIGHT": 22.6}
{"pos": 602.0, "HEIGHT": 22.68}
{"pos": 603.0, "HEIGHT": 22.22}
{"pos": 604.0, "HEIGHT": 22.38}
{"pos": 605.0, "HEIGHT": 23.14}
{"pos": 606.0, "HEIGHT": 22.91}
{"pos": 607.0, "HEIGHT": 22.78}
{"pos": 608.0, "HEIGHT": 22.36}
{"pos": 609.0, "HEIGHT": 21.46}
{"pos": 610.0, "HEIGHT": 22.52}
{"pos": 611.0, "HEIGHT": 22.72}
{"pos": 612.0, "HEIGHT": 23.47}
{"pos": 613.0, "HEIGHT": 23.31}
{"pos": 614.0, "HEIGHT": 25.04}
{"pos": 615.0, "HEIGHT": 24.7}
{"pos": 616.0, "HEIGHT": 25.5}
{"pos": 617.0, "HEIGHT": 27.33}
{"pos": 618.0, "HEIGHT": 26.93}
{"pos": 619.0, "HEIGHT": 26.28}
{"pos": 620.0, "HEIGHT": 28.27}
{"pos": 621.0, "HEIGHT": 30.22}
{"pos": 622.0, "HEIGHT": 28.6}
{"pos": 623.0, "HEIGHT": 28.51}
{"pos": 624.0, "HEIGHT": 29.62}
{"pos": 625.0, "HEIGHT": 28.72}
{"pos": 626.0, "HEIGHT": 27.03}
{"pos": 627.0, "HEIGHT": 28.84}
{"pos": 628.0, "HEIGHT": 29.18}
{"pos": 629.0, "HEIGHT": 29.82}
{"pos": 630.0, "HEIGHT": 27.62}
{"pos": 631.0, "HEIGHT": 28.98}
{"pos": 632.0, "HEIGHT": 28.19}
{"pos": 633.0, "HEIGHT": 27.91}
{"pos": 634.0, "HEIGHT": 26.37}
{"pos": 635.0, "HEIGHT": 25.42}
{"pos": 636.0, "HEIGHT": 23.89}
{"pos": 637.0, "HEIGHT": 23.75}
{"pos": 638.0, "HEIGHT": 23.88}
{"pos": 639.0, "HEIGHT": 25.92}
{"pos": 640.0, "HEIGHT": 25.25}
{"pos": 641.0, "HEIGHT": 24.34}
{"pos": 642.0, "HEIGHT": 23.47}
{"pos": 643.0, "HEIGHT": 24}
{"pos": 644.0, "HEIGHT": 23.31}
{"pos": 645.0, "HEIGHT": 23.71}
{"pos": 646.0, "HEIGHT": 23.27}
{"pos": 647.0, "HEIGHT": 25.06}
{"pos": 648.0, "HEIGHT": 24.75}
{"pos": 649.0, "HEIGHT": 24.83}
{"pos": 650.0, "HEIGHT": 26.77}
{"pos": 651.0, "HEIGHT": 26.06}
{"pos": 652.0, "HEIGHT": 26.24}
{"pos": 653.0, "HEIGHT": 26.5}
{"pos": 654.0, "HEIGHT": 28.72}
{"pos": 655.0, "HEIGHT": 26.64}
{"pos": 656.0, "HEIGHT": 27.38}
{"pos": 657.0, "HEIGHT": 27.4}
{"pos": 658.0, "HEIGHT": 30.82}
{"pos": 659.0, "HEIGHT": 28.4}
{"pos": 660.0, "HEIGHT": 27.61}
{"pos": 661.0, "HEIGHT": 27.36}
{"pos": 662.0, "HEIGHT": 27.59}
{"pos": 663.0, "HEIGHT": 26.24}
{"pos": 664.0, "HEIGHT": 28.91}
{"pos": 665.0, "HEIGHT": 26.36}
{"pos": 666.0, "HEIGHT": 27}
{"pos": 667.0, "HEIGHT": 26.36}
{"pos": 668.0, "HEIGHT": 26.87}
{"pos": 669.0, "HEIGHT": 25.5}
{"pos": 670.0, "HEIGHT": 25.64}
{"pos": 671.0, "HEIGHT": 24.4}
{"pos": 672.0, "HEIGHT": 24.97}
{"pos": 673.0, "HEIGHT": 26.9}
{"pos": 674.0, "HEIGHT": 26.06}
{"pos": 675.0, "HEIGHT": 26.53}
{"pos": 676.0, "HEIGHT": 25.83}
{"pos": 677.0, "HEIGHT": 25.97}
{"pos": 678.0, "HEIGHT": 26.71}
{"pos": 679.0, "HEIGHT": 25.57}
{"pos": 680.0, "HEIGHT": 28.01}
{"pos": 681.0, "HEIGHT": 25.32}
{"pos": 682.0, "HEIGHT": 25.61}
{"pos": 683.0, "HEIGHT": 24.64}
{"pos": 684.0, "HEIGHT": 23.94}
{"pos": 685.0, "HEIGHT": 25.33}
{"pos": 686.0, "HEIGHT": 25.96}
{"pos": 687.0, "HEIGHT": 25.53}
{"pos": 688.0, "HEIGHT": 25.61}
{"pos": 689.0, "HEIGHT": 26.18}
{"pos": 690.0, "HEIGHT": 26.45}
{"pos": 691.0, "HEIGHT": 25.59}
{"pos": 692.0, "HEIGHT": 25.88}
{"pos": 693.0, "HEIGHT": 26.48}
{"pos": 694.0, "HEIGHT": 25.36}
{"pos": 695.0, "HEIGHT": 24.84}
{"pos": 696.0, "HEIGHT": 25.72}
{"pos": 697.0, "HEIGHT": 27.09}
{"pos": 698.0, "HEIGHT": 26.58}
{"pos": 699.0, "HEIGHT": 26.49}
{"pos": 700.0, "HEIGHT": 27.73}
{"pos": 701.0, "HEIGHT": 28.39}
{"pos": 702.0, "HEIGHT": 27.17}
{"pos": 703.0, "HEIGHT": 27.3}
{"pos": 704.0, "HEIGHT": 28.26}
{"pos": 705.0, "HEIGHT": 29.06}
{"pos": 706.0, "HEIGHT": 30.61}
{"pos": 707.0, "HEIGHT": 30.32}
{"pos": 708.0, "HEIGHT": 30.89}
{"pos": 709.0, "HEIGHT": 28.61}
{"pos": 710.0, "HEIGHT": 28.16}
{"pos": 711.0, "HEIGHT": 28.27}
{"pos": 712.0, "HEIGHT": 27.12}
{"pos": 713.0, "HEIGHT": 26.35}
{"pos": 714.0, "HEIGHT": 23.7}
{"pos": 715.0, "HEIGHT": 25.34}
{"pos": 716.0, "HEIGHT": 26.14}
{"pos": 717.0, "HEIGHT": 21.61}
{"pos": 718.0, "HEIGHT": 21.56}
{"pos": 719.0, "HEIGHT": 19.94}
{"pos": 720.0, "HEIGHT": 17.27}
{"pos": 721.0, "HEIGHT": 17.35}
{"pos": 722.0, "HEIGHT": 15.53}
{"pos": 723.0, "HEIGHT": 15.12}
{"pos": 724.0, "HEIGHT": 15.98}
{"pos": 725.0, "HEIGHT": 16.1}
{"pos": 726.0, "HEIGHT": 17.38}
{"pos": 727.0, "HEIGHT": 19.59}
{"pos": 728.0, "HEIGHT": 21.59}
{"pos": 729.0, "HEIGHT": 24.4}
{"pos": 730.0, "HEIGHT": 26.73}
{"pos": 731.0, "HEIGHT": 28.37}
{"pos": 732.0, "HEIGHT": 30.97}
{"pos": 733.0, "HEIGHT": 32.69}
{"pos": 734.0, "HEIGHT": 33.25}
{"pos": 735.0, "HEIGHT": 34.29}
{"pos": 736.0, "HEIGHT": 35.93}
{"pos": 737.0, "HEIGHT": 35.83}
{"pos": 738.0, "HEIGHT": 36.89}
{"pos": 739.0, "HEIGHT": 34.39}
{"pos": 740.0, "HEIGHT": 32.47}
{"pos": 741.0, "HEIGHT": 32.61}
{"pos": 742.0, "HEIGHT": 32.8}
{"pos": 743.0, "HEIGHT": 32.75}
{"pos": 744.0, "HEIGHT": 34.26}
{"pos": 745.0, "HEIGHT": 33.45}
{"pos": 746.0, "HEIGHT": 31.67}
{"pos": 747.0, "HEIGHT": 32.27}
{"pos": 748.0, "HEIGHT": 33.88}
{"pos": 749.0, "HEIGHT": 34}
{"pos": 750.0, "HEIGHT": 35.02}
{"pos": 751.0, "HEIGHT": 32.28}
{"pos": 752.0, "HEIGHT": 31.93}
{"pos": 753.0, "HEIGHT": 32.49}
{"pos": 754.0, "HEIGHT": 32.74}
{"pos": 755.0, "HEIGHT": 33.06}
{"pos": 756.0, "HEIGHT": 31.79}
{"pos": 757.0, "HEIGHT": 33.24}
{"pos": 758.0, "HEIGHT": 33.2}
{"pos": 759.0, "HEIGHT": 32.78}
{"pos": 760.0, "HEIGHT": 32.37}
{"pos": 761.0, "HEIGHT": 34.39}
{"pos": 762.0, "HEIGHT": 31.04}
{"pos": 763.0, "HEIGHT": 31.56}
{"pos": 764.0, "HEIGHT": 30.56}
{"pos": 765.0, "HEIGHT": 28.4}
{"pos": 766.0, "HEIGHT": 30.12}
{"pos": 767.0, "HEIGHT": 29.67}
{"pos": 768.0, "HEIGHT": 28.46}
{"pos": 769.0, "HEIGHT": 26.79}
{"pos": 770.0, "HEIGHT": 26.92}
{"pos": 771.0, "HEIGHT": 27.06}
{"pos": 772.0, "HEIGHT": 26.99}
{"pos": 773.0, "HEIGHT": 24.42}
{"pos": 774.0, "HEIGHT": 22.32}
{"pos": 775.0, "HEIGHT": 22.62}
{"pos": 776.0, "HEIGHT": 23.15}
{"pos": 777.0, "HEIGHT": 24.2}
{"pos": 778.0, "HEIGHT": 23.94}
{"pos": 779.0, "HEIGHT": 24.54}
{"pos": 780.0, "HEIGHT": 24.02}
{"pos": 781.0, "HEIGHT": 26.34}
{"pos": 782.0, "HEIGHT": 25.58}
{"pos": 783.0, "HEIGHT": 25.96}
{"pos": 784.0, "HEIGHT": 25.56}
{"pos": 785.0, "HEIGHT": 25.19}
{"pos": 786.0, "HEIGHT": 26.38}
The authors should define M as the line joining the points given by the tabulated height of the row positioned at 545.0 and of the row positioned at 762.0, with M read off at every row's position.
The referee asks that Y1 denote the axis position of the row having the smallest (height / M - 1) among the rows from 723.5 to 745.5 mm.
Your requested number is 724.0 mm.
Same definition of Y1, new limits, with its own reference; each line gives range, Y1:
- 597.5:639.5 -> 609.0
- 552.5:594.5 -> 594.0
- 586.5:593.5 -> 592.0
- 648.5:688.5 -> 684.0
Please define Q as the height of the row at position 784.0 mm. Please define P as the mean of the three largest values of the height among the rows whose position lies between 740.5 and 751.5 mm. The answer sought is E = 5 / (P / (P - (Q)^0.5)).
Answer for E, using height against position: 4.27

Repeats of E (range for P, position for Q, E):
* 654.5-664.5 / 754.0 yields 4.03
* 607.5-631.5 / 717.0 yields 4.22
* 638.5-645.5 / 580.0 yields 3.98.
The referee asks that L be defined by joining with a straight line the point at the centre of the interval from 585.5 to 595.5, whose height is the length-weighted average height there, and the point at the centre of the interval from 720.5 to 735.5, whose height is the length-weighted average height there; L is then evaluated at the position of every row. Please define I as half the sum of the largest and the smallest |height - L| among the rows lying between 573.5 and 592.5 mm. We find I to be 2.6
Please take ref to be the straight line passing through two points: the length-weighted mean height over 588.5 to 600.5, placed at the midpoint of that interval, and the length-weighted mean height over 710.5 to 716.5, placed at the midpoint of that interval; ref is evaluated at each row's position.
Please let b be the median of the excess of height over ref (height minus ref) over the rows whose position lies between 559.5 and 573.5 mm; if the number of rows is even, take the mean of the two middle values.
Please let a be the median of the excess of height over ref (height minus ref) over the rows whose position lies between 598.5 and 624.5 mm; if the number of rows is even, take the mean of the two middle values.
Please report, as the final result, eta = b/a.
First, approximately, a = -1.1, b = 2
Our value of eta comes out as -2.3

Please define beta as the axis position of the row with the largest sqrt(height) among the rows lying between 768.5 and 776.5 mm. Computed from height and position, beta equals 771.0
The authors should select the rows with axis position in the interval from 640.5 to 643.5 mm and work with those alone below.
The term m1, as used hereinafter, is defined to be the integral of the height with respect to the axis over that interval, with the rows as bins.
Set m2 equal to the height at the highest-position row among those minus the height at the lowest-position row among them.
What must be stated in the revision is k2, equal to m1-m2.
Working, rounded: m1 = 72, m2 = -0.3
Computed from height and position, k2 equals 72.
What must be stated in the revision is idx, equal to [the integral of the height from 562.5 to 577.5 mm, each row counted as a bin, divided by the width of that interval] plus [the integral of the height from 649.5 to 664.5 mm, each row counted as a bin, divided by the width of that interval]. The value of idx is 54.9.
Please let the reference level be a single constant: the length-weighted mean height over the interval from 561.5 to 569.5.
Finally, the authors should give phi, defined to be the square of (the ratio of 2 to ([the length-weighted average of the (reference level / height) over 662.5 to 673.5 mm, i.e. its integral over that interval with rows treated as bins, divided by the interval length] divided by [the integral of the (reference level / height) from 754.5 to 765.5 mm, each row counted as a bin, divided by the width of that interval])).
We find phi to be 2.7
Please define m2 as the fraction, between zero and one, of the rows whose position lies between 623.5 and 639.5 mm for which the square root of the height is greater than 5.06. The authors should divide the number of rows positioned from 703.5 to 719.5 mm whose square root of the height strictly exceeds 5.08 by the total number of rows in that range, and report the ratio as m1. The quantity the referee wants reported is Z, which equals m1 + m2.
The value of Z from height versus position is 1.44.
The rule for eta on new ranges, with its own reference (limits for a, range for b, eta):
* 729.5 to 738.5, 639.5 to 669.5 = 0.2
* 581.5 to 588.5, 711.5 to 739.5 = -1.0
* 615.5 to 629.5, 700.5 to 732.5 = 0.0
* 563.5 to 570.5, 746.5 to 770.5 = 1.8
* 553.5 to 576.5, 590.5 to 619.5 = -0.4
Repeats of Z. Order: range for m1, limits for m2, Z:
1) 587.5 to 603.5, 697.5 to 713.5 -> 1.00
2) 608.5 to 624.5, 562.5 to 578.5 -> 1.31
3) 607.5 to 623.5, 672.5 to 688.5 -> 1.06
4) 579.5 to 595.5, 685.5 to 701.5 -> 1.00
